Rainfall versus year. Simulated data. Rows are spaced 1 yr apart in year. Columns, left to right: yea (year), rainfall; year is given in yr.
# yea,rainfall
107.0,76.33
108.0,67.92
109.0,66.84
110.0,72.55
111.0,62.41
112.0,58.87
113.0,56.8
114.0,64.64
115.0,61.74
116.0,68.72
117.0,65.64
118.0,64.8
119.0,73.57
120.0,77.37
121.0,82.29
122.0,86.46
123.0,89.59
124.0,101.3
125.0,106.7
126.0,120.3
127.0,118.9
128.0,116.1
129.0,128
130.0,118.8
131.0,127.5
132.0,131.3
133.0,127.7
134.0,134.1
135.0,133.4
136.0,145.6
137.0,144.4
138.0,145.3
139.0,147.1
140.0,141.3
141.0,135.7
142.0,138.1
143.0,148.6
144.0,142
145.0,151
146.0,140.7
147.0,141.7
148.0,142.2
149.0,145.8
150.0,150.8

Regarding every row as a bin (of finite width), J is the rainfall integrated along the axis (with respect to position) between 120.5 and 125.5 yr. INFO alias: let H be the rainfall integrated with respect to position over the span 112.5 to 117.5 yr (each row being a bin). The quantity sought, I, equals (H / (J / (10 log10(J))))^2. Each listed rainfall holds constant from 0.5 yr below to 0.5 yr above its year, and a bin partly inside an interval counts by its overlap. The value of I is 330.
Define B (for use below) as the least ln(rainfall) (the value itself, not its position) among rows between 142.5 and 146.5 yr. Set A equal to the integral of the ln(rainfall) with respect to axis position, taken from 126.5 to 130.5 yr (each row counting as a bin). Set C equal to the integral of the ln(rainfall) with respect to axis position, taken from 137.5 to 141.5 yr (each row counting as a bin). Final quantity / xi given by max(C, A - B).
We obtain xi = 19.8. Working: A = 19.2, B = 4.9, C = 19.8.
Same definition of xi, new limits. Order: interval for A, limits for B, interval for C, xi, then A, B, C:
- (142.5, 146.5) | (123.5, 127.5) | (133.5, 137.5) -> 19.7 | 19.9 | 4.6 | 19.7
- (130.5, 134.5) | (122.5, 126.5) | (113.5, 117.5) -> 16.7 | 19.5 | 4.5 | 16.7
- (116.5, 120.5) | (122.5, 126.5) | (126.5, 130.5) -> 19.2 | 17.0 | 4.5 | 19.2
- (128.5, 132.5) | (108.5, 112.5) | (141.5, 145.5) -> 19.9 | 19.4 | 4.1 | 19.9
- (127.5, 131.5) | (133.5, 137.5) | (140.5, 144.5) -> 19.8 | 19.2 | 4.9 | 19.8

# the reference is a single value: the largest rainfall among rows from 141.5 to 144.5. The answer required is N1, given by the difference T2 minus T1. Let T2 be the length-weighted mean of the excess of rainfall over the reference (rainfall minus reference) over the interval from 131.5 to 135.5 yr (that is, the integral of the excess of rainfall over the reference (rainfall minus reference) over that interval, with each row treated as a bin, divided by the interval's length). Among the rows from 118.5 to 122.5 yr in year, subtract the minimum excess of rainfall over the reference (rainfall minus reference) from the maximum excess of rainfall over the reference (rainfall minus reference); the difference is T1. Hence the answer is -30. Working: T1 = 13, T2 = -17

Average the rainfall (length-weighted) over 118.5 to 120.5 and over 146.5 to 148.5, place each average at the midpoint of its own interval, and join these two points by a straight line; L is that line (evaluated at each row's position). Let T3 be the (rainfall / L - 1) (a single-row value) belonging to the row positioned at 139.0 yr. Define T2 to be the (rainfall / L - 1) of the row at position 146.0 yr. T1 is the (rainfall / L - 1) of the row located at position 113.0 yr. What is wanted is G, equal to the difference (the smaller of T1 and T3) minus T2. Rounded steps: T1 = -0.05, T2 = 0.02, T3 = 0.21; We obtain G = -0.1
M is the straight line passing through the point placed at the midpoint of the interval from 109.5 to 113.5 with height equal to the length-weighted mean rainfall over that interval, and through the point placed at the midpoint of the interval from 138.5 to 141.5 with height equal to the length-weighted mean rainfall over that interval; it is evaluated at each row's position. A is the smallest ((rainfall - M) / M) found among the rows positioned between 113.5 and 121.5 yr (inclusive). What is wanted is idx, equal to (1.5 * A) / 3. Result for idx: -0.10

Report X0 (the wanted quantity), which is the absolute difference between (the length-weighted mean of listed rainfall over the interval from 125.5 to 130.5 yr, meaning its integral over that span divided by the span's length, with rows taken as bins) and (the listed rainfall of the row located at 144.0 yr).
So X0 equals 22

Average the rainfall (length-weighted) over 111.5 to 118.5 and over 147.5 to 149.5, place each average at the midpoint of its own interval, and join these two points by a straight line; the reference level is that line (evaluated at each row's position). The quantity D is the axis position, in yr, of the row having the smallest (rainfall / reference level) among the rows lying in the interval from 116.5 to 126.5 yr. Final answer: 118.0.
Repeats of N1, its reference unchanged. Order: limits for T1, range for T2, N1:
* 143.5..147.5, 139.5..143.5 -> -18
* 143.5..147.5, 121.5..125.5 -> -63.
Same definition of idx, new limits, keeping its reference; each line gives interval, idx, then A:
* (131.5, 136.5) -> 0.02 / 0.05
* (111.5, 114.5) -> -0.07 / -0.15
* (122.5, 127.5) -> -0.03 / -0.05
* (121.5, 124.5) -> -0.03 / -0.06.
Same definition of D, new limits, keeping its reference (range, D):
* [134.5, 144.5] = 144.0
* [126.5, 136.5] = 130.0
